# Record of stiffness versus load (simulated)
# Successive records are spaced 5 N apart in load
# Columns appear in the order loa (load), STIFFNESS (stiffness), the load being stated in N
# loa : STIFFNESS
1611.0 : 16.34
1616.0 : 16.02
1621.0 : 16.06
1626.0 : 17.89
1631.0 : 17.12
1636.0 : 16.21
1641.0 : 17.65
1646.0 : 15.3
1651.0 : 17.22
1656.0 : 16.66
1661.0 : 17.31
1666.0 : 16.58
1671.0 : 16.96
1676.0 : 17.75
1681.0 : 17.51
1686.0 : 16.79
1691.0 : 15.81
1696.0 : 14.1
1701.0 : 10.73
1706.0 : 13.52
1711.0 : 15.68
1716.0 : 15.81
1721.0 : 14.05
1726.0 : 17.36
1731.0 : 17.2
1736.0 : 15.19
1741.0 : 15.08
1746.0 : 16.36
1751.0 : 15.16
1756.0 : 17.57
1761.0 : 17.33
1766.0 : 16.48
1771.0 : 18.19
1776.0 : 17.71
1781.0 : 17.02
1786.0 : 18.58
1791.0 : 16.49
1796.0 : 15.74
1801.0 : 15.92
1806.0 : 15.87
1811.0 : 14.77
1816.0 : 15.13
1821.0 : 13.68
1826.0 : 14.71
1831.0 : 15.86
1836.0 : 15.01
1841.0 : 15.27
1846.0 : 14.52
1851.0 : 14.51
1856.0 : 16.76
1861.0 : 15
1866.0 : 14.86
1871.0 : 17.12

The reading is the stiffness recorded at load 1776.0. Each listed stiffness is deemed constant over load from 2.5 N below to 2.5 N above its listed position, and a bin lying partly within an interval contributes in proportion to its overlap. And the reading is 17.71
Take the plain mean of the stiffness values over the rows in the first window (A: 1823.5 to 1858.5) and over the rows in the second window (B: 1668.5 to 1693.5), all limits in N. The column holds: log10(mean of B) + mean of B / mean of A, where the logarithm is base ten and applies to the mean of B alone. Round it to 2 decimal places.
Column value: 2.34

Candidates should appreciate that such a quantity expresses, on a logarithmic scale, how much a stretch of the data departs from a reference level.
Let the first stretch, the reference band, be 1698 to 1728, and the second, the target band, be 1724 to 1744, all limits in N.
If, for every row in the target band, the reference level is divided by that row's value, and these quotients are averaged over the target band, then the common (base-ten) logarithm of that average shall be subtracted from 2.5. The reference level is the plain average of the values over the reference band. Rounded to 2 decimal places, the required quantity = 2.55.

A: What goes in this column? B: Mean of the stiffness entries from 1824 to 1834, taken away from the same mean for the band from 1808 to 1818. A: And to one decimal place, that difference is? -0.3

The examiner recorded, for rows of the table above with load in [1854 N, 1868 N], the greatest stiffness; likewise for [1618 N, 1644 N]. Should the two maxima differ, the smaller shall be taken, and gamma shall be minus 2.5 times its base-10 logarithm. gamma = -3.06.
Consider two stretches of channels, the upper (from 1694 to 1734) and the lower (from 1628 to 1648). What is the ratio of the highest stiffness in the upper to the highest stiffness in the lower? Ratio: 0.98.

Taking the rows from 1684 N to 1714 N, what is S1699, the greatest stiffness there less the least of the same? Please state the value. 6.1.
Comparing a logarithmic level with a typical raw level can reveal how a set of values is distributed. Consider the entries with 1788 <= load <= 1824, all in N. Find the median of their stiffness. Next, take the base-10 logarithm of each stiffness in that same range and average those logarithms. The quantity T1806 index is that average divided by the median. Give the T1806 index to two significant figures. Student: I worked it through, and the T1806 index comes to 0.075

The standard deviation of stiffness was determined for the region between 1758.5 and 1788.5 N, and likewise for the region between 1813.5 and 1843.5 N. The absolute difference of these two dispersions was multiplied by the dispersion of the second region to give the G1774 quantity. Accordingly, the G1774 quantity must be 0.03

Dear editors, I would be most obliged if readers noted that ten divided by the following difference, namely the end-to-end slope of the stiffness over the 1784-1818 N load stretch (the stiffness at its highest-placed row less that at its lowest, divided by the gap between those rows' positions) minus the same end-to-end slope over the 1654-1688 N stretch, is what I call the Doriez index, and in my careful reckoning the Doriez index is -84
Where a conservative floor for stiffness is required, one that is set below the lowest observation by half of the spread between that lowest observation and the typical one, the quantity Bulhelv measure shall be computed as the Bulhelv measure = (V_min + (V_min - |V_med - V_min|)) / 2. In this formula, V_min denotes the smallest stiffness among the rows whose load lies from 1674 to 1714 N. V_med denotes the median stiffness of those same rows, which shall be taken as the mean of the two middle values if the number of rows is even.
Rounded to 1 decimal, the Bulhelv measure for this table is 8.2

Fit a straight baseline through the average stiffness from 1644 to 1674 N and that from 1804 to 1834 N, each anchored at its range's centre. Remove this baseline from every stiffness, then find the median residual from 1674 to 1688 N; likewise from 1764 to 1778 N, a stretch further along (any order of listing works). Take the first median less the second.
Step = -1.2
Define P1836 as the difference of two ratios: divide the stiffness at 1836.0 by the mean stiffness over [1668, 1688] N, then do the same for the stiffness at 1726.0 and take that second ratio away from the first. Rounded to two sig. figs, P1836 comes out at -0.14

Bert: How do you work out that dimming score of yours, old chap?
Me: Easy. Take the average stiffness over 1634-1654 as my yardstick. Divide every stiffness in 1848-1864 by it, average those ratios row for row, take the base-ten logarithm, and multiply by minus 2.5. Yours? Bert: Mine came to 0.08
